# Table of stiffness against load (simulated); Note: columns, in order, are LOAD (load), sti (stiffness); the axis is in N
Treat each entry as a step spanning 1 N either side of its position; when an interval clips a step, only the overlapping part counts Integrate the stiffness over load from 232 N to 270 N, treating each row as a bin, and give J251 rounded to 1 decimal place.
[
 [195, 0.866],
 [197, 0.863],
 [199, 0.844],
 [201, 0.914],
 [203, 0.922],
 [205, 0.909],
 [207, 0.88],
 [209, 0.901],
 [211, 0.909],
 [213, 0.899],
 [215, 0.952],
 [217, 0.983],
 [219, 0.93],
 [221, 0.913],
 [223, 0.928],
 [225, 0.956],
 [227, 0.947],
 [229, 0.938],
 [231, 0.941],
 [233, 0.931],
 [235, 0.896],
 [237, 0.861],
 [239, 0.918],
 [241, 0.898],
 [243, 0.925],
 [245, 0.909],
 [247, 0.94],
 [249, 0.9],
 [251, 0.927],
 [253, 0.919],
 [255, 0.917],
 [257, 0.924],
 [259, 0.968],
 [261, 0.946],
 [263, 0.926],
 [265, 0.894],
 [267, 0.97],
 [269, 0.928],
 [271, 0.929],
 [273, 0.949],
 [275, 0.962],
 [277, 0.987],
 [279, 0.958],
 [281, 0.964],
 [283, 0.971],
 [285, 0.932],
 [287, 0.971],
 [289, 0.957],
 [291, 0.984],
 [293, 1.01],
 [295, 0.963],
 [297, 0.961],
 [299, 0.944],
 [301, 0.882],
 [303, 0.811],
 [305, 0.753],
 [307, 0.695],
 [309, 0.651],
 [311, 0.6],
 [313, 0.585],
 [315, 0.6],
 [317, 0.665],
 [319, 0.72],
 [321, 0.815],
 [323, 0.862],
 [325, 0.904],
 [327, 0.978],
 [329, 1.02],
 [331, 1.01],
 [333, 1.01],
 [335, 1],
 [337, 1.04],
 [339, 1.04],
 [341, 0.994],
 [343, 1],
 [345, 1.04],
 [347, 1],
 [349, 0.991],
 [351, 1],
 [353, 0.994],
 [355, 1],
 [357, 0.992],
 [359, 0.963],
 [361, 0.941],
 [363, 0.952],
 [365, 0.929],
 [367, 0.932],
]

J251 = 35.0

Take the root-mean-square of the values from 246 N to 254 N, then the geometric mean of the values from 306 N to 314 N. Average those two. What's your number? 0.776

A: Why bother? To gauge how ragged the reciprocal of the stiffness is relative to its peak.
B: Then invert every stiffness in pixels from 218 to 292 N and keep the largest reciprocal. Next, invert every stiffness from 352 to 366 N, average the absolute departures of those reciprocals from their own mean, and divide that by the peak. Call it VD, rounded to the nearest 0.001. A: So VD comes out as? 0.022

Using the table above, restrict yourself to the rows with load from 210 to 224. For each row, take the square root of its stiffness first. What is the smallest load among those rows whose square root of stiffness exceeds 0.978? 217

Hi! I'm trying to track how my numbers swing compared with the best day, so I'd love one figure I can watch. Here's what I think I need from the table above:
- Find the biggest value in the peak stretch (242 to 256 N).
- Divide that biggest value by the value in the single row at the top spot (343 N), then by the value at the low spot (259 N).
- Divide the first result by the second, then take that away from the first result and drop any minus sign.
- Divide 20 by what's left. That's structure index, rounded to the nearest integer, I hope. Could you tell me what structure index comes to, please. 714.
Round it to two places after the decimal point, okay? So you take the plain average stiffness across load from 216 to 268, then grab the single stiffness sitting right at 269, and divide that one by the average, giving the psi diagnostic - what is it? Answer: 1.00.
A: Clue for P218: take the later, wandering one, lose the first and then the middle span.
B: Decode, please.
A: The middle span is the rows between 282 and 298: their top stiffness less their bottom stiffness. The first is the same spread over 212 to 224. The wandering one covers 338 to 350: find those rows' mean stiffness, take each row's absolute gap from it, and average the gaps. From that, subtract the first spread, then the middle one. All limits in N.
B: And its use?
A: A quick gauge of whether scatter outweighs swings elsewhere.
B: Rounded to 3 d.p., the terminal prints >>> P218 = -0.143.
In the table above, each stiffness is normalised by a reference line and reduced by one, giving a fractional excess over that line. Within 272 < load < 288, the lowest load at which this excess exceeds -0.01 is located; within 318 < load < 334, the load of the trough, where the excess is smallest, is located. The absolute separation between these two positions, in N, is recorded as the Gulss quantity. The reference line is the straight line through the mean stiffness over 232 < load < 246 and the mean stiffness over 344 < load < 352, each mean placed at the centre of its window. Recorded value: 46 N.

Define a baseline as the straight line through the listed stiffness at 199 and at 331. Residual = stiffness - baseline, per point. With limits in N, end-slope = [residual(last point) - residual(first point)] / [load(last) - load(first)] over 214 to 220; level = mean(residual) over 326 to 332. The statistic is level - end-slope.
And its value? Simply 0.002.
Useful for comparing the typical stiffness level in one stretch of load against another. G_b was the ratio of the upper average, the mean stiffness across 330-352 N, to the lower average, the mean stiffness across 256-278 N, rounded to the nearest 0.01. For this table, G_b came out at 1.07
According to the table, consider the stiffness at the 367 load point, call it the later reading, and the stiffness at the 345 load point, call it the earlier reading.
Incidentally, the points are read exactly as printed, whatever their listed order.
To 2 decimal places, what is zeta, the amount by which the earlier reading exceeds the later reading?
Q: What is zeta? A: 0.11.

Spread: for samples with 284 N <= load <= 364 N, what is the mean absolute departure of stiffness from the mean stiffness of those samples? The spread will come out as 0.112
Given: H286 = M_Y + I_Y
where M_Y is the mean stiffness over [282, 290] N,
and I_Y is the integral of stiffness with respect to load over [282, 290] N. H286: 8.6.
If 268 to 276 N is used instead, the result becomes 8.5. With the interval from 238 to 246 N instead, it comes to 8.2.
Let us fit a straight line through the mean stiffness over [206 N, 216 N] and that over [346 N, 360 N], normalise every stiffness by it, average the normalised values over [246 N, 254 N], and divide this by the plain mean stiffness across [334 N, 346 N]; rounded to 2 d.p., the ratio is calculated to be 0.97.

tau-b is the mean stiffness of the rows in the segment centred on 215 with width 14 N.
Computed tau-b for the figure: 0.927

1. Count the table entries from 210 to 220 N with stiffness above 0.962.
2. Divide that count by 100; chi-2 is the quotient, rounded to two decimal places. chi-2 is 0.01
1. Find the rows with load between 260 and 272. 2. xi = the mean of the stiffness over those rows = 0.932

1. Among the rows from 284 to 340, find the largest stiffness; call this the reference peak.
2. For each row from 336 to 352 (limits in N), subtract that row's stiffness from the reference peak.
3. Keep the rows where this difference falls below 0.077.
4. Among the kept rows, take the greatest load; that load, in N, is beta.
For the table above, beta 351 N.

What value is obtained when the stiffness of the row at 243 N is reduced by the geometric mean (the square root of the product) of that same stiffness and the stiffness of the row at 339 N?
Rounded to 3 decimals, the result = -0.056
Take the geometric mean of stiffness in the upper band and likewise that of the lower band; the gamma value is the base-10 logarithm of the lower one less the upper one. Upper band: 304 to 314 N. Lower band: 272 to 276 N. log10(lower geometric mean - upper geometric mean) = -0.5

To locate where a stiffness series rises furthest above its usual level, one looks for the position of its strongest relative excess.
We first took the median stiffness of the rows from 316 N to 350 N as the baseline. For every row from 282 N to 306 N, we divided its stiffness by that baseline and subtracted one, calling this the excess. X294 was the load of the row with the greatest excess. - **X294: 293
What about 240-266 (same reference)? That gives 259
